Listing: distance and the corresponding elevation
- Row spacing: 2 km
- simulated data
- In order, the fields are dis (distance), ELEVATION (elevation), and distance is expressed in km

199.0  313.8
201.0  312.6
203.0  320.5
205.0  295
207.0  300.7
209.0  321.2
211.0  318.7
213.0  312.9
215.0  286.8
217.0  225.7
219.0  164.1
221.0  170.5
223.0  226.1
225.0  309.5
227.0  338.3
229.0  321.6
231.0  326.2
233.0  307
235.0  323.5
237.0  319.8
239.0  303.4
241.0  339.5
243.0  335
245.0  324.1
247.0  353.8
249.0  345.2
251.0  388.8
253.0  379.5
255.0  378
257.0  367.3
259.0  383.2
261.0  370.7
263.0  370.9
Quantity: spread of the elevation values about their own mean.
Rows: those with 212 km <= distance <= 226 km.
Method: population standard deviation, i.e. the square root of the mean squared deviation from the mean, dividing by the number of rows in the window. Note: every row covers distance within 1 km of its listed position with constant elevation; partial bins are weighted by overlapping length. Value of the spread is 58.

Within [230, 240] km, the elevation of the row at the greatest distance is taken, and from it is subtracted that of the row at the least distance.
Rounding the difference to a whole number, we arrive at -23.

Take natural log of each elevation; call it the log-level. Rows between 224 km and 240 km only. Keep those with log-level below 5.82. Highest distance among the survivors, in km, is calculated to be 239.0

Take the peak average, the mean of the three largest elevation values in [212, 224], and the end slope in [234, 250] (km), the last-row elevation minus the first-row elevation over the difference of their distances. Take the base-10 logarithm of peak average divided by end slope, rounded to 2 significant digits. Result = 2.2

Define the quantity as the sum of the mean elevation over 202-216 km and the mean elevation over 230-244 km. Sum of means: 630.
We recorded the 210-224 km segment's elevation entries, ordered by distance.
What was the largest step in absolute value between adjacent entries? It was 62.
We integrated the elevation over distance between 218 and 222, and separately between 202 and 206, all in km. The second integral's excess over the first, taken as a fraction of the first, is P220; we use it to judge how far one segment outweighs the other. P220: 0.84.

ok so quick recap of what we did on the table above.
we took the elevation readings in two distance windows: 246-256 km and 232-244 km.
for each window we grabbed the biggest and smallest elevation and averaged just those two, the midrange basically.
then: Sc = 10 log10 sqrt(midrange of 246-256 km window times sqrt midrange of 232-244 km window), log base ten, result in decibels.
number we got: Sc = 19.1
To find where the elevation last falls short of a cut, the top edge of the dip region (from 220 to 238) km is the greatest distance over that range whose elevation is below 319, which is 233.0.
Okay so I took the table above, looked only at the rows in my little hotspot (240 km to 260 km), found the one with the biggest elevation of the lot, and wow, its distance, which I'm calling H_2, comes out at 251.0 km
